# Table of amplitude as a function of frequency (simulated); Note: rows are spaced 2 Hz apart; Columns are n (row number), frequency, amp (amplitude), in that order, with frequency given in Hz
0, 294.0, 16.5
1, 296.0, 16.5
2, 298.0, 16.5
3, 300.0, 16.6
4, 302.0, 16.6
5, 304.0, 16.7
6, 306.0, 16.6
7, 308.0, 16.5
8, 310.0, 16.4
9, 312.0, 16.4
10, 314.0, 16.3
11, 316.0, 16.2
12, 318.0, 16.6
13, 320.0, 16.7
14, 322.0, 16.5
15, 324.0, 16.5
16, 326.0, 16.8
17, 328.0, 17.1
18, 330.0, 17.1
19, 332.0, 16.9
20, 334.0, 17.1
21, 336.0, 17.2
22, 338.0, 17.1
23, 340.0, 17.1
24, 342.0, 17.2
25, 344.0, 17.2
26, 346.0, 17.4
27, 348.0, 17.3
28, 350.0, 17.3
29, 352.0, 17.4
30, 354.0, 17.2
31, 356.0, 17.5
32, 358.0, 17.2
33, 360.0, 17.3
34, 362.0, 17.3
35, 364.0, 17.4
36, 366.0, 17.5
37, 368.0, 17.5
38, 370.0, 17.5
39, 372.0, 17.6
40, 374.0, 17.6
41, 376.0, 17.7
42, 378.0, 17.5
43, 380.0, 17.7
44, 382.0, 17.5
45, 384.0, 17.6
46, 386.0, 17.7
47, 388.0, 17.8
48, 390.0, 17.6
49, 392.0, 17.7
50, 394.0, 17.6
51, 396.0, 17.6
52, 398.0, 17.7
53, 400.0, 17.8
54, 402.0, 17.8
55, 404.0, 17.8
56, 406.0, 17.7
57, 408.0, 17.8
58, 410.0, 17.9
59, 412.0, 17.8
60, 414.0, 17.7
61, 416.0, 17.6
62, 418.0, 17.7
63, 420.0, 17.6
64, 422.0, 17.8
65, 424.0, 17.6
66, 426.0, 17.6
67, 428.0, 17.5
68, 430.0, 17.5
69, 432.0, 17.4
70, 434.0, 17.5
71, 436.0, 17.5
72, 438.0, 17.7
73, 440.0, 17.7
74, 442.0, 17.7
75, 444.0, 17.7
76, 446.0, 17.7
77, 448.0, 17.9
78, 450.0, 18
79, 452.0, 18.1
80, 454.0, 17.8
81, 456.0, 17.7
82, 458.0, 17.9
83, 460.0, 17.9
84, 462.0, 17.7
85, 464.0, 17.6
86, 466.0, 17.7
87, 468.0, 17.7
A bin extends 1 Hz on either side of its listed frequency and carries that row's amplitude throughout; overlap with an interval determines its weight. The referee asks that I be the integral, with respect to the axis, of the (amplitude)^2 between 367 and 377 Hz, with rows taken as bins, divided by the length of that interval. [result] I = 309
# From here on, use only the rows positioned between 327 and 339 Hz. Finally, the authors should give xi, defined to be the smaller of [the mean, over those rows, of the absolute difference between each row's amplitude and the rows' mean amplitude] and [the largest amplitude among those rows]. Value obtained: 0.061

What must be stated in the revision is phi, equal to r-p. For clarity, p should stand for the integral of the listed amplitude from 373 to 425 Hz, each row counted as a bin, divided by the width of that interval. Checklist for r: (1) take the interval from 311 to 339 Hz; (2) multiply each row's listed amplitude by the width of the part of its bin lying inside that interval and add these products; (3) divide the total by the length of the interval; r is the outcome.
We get -0.9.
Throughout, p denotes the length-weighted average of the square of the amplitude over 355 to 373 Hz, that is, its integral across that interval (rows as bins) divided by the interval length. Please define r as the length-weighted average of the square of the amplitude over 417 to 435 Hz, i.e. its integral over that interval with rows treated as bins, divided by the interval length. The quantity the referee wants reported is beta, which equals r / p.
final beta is 1.02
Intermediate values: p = 304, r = 309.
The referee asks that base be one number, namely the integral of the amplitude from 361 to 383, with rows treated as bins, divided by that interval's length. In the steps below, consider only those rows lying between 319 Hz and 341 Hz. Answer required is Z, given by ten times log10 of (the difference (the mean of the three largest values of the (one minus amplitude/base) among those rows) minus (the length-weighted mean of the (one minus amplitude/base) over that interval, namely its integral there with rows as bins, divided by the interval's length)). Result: -17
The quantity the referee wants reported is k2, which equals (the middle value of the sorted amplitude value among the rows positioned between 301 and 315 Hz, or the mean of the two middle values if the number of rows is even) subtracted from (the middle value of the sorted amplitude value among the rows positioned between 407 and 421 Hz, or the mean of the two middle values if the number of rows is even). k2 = 1.2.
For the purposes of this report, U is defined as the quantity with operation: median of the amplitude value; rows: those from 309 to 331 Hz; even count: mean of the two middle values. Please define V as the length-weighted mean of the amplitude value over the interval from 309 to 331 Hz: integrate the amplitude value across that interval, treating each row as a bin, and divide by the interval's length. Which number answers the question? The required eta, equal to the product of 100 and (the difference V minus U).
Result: 10.0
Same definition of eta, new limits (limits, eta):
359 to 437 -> 1.5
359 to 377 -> -1.1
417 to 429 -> 3.3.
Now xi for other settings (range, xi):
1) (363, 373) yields 0.040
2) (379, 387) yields 0.075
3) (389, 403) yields 0.073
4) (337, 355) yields 0.094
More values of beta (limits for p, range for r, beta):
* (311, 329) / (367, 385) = 1.13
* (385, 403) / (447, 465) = 1.02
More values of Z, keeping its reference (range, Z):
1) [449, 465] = -20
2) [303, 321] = -20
